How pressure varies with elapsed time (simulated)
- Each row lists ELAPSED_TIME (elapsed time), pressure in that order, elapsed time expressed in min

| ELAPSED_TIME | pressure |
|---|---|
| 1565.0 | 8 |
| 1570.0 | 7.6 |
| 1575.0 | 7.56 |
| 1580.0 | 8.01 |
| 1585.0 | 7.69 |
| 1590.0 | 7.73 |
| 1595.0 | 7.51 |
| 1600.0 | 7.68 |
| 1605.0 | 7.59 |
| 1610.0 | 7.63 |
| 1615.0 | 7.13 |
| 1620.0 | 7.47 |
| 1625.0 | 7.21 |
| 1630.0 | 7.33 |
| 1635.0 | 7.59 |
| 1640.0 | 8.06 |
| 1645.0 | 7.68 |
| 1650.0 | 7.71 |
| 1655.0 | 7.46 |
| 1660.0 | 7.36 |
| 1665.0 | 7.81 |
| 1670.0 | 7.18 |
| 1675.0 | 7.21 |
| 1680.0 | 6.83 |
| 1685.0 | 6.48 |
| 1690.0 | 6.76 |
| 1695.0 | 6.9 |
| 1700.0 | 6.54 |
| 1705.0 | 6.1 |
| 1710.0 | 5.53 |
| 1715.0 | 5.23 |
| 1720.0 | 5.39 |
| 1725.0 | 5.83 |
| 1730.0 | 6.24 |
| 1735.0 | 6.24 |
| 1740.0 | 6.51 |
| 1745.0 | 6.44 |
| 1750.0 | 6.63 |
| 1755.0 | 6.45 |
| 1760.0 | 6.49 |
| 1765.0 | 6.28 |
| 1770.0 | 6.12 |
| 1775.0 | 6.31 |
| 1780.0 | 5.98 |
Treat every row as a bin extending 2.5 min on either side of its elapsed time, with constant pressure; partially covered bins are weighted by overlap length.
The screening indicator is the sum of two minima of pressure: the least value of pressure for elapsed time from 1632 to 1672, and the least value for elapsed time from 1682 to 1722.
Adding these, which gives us 12.4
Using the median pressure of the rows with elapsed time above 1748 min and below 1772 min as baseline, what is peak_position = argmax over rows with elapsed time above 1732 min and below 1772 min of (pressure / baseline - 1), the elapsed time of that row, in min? 1750.0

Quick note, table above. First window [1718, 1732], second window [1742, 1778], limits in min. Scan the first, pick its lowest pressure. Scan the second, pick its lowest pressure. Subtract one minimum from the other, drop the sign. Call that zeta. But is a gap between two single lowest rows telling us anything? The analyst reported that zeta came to 0.73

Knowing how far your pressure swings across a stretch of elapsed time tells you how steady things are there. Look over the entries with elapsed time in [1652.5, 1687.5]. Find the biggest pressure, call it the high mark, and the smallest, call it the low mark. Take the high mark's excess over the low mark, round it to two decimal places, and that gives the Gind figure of 1.33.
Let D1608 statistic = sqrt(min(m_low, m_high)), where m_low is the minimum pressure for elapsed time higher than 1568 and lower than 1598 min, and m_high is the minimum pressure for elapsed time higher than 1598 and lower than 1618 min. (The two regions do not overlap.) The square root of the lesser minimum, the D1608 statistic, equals 2.67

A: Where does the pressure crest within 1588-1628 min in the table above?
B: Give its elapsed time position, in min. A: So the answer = 1590.0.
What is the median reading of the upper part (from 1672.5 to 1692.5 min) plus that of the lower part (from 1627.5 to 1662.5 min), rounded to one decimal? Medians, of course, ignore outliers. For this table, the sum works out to 14.4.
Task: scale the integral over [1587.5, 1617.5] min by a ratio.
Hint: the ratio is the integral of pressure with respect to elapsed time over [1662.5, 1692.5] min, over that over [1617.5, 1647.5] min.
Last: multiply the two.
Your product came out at 211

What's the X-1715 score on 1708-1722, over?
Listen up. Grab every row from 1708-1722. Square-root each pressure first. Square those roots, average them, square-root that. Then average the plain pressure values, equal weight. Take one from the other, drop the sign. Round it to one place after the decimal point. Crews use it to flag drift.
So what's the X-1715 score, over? 3.1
